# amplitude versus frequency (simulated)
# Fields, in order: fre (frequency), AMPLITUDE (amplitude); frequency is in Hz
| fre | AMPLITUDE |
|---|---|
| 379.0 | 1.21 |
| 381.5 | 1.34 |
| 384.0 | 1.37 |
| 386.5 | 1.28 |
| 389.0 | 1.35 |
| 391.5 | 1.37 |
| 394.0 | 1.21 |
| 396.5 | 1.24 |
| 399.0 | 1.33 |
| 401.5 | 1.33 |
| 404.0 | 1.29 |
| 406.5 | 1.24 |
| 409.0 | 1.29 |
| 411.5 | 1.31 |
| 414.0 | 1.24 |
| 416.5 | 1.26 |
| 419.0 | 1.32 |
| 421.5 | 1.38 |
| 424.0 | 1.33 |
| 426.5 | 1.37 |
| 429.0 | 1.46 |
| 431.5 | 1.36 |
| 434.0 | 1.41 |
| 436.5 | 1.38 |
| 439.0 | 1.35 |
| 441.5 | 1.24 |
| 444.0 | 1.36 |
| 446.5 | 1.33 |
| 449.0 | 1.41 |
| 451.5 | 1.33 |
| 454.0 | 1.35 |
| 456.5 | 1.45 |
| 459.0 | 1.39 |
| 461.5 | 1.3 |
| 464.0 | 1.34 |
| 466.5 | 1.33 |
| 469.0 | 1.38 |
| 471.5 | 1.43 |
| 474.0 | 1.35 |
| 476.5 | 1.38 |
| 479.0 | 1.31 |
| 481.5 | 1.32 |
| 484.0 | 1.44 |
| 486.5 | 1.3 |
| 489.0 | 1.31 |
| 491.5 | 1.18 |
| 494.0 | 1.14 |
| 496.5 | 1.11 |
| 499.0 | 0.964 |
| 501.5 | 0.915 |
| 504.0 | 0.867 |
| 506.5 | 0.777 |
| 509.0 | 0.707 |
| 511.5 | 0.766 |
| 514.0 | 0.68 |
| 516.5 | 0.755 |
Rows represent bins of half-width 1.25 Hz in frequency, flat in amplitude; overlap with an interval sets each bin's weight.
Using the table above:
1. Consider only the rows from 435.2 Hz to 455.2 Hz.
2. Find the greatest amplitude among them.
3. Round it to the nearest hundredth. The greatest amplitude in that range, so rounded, 1.41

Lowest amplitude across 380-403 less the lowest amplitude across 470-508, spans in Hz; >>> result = 0.4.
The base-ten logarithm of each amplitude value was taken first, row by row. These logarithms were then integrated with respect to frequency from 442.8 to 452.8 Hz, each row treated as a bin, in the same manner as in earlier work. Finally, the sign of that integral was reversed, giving -1.33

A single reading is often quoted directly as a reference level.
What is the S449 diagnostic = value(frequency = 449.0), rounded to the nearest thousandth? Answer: 1.410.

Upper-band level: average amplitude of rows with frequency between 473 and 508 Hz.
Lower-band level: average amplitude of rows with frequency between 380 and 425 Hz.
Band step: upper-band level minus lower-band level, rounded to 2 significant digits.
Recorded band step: -0.14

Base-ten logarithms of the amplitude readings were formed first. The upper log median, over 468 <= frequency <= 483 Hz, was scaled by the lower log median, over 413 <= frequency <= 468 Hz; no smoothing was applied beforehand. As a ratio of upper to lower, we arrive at 1.04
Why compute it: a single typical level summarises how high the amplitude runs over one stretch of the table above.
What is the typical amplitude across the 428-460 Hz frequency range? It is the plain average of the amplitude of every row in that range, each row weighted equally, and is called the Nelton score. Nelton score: 1.37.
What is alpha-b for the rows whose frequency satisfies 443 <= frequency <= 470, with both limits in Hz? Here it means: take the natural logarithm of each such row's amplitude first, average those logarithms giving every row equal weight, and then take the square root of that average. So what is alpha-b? 0.555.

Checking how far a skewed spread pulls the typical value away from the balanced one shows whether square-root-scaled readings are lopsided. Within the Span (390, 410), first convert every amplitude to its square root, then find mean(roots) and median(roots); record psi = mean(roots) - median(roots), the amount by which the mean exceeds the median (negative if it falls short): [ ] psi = -0.001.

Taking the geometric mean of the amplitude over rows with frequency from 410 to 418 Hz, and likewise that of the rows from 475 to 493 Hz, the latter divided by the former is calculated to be 1.04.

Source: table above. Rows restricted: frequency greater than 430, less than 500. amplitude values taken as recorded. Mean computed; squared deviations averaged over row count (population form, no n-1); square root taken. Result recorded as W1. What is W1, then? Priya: 0.106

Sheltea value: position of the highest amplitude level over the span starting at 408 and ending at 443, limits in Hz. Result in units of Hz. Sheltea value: 429.0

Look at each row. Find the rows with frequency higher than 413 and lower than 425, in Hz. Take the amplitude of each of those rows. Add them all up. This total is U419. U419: 6.5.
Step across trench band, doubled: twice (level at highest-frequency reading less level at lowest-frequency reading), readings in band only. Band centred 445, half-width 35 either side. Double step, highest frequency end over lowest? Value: 0.00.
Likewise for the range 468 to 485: 0.12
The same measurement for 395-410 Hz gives 0.10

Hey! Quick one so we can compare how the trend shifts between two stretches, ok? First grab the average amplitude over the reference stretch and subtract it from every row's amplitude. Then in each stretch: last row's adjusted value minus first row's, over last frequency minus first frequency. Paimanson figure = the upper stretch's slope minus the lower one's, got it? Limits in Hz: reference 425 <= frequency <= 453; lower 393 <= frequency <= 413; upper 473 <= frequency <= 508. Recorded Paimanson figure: -0.023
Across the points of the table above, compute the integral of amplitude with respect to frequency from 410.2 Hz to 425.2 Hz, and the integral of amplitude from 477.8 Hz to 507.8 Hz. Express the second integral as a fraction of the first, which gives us 1.7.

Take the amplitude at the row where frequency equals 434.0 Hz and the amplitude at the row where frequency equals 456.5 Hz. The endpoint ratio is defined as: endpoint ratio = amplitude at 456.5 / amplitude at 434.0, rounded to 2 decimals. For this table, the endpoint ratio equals 1.03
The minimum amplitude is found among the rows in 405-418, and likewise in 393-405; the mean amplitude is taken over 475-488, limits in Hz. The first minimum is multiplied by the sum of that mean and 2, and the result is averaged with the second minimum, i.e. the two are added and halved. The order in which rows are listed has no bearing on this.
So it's 2.68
